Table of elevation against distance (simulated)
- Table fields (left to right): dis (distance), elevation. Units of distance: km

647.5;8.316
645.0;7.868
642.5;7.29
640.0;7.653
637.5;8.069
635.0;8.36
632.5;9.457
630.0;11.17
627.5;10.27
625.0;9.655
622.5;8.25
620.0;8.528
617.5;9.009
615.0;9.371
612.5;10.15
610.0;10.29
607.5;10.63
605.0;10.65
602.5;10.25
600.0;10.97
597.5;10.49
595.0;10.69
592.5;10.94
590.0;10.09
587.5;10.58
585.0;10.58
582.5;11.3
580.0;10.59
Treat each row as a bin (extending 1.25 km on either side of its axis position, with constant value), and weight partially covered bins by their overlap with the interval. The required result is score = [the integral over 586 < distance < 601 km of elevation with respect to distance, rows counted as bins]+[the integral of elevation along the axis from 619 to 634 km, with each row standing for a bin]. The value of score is 303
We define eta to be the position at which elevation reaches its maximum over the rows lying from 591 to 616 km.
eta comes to 600.0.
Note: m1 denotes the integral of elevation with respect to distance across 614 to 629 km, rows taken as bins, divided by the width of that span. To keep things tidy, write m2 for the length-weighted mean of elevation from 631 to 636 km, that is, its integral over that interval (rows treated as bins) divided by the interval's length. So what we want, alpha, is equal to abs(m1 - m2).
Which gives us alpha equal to 0.16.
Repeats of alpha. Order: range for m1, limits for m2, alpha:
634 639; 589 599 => 2.40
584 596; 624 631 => 0.21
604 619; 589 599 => 0.59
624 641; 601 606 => 1.22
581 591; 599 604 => 0.06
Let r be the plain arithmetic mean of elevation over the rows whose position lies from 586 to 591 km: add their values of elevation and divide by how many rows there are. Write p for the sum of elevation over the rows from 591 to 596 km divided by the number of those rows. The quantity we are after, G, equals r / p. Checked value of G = 0.96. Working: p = 11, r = 10.3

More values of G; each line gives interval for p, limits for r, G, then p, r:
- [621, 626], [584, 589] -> 1.18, 9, 10.6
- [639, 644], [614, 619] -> 1.23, 7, 9.2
